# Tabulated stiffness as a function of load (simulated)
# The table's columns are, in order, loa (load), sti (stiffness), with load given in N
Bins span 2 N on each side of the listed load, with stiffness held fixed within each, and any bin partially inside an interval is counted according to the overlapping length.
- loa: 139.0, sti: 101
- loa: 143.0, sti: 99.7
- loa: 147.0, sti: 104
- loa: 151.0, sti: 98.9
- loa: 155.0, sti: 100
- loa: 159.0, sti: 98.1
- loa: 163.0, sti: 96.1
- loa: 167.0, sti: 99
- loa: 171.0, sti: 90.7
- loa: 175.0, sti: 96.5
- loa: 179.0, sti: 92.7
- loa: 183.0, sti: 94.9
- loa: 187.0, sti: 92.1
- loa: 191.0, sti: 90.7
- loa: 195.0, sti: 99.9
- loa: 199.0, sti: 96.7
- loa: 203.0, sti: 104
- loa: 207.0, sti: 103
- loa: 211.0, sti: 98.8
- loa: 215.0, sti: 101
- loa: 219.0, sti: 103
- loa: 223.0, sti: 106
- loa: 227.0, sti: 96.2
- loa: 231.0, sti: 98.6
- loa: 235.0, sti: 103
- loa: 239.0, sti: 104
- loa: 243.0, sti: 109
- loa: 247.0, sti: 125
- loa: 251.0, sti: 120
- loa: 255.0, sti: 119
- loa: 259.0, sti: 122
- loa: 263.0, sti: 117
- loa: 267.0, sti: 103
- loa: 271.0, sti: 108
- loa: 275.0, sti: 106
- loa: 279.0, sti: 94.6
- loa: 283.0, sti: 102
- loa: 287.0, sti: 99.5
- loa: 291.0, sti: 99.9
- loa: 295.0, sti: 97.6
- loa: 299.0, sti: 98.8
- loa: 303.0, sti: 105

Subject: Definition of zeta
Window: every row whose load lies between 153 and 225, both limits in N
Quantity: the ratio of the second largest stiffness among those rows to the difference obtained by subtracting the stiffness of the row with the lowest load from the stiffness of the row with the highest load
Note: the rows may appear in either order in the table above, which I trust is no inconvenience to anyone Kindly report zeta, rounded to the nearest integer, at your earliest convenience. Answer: 17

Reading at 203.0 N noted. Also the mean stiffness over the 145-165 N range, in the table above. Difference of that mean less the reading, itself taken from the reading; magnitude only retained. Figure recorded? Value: 109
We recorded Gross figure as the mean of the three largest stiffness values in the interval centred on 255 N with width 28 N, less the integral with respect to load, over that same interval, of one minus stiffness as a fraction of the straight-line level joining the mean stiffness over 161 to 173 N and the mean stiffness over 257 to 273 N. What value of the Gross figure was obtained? 124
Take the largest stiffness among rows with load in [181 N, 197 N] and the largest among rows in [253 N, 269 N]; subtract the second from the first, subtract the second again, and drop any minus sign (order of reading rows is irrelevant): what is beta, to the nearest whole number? 144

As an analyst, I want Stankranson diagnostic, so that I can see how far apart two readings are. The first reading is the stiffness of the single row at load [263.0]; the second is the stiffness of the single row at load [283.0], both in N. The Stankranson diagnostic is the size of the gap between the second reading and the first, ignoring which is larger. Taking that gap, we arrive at 15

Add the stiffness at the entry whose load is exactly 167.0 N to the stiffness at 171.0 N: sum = 190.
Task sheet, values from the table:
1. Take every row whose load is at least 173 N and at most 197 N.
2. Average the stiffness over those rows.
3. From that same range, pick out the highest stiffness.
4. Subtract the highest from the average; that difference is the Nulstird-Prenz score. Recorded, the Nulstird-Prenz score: -5.4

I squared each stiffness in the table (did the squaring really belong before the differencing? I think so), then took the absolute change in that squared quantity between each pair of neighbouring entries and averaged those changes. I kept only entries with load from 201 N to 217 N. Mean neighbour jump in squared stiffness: 498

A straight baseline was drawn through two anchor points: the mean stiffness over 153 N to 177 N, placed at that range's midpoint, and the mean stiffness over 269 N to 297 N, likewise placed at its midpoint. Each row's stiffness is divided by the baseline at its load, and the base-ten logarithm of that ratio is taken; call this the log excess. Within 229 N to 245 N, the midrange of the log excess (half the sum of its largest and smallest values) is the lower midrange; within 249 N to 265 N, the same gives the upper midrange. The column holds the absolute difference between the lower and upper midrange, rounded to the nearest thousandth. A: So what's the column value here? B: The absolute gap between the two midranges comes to 0.058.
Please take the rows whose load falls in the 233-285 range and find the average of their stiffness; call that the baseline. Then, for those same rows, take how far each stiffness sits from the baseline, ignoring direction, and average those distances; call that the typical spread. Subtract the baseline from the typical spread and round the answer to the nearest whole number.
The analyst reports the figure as -102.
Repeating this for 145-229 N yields -95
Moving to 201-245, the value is -100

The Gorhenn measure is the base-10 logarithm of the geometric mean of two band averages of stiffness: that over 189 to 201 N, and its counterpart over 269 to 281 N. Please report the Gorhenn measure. 1.997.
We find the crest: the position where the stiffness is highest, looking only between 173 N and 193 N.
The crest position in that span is 175.0 N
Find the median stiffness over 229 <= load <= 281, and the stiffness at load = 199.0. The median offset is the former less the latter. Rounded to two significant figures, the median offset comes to 11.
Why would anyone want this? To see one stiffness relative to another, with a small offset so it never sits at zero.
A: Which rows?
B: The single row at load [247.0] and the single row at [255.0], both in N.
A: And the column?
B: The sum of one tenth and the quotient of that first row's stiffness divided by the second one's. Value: 1.15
